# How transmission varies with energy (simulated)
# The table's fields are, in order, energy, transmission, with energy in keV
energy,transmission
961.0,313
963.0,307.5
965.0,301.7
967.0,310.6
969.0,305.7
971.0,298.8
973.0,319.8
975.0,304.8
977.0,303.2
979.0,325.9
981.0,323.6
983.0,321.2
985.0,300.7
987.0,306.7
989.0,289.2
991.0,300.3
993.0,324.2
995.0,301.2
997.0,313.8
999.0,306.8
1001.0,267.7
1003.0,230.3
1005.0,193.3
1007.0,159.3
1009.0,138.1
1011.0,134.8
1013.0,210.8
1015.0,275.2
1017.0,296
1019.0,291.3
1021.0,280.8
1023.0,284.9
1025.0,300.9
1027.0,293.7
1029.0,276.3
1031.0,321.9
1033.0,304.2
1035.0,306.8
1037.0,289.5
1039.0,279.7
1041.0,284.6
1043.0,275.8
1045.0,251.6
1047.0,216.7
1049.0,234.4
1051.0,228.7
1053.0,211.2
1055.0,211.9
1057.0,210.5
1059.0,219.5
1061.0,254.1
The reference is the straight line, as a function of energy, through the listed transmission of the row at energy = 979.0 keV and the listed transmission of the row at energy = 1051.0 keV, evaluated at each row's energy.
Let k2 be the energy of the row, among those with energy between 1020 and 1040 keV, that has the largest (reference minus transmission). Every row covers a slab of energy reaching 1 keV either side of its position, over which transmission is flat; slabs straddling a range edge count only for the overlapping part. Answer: 1021.0 keV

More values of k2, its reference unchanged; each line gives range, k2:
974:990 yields 975.0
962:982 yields 965.0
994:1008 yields 1007.0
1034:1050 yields 1047.0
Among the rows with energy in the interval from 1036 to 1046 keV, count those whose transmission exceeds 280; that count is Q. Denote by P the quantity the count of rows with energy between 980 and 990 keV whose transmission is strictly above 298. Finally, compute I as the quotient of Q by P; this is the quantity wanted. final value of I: 0.5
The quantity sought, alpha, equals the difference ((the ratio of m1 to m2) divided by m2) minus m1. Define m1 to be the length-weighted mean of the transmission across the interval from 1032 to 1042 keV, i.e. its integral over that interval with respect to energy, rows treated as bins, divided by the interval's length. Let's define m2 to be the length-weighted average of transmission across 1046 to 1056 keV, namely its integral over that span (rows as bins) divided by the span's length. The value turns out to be -293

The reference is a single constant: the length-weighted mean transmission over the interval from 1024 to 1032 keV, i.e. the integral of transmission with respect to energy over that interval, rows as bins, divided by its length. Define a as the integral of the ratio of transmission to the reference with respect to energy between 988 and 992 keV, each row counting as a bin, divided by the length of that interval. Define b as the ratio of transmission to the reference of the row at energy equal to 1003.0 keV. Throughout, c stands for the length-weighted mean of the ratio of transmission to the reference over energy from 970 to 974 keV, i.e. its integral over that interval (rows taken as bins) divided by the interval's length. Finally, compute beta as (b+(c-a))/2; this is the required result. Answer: 0.41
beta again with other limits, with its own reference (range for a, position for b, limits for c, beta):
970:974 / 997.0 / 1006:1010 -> 0.26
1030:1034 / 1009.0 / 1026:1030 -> 0.18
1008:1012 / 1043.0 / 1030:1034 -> 0.76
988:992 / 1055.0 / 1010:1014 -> 0.15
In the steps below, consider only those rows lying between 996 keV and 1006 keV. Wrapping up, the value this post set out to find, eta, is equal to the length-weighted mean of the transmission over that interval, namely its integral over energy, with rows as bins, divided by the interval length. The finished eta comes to 262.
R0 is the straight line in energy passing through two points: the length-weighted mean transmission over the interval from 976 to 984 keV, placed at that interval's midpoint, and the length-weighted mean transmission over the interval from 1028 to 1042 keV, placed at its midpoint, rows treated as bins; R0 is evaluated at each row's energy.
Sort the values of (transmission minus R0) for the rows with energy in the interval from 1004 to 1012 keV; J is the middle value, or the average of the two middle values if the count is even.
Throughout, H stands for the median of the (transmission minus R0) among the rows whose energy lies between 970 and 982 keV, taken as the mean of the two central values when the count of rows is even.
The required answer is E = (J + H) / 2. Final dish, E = -83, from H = -9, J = -158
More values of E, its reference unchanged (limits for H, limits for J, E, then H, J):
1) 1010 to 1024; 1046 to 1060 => -46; -20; -73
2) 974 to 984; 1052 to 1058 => -35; 4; -75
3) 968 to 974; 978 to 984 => -6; -18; 6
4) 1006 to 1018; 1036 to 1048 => -67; -120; -14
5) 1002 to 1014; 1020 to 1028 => -70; -131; -10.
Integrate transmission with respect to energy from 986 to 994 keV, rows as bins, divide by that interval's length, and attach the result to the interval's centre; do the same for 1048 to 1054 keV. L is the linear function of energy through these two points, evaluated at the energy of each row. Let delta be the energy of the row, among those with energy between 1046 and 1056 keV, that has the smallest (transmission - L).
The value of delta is 1047.0 keV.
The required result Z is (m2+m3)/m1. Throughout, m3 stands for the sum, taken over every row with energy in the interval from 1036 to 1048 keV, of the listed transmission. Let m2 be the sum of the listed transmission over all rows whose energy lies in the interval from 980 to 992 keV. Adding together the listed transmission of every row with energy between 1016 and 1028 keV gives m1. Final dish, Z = 1.97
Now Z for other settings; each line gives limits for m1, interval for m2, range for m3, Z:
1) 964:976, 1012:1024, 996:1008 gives 1.69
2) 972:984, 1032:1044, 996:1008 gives 1.69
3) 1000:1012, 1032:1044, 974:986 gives 3.22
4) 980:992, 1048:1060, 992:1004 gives 1.66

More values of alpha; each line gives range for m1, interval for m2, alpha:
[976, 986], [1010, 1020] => -315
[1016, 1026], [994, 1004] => -291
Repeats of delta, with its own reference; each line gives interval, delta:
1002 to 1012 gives 1011.0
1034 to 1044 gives 1039.0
